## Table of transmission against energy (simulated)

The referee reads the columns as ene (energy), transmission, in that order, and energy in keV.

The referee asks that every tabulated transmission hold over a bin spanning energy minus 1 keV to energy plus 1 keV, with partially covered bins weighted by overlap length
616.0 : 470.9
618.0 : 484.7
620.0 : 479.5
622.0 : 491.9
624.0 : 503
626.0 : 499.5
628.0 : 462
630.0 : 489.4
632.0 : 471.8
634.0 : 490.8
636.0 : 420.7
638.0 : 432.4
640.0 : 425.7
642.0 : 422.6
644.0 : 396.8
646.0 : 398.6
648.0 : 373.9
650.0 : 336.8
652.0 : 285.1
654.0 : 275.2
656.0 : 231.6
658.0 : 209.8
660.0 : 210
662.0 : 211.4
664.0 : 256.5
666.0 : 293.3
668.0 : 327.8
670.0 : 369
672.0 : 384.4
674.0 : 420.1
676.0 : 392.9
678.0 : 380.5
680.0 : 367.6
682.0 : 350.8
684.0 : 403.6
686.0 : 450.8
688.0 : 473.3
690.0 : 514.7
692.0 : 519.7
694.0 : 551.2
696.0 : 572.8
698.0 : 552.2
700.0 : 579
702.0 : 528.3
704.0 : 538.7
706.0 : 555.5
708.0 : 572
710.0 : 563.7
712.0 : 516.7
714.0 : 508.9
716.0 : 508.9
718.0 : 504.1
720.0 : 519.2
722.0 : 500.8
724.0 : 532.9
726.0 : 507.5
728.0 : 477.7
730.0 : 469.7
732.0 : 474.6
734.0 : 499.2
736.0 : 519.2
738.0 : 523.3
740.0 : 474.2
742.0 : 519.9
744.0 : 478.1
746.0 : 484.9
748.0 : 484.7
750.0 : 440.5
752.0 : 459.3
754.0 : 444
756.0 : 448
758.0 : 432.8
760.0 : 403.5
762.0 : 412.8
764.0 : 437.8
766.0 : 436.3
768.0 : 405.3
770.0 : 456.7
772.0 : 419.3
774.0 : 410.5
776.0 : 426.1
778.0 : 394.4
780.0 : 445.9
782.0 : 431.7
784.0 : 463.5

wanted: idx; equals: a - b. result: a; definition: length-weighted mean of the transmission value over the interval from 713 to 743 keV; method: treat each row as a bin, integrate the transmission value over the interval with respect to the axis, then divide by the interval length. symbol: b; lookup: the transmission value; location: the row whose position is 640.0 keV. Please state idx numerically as 77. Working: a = 503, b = 425.7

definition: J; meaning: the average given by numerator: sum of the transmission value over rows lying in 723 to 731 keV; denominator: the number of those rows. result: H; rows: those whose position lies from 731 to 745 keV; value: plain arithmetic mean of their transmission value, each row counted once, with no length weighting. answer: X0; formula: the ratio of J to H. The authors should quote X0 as 1.0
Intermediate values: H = 498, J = 497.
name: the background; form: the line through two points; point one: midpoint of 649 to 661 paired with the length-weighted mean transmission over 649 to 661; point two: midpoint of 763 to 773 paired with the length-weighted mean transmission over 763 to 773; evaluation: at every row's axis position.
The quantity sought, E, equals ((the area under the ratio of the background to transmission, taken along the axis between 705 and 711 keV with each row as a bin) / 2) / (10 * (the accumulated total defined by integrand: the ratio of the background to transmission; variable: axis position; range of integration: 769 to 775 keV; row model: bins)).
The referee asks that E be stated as 0.029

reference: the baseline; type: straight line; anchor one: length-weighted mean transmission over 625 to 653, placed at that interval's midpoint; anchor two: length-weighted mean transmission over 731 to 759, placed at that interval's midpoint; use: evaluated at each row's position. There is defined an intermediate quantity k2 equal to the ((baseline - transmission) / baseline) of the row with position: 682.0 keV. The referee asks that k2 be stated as 0.21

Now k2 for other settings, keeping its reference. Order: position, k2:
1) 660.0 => 0.51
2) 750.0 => 0.08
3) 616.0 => -0.15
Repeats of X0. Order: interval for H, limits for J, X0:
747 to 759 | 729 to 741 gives 1.1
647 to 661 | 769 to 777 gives 1.6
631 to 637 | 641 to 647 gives 0.9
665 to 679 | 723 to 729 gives 1.4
